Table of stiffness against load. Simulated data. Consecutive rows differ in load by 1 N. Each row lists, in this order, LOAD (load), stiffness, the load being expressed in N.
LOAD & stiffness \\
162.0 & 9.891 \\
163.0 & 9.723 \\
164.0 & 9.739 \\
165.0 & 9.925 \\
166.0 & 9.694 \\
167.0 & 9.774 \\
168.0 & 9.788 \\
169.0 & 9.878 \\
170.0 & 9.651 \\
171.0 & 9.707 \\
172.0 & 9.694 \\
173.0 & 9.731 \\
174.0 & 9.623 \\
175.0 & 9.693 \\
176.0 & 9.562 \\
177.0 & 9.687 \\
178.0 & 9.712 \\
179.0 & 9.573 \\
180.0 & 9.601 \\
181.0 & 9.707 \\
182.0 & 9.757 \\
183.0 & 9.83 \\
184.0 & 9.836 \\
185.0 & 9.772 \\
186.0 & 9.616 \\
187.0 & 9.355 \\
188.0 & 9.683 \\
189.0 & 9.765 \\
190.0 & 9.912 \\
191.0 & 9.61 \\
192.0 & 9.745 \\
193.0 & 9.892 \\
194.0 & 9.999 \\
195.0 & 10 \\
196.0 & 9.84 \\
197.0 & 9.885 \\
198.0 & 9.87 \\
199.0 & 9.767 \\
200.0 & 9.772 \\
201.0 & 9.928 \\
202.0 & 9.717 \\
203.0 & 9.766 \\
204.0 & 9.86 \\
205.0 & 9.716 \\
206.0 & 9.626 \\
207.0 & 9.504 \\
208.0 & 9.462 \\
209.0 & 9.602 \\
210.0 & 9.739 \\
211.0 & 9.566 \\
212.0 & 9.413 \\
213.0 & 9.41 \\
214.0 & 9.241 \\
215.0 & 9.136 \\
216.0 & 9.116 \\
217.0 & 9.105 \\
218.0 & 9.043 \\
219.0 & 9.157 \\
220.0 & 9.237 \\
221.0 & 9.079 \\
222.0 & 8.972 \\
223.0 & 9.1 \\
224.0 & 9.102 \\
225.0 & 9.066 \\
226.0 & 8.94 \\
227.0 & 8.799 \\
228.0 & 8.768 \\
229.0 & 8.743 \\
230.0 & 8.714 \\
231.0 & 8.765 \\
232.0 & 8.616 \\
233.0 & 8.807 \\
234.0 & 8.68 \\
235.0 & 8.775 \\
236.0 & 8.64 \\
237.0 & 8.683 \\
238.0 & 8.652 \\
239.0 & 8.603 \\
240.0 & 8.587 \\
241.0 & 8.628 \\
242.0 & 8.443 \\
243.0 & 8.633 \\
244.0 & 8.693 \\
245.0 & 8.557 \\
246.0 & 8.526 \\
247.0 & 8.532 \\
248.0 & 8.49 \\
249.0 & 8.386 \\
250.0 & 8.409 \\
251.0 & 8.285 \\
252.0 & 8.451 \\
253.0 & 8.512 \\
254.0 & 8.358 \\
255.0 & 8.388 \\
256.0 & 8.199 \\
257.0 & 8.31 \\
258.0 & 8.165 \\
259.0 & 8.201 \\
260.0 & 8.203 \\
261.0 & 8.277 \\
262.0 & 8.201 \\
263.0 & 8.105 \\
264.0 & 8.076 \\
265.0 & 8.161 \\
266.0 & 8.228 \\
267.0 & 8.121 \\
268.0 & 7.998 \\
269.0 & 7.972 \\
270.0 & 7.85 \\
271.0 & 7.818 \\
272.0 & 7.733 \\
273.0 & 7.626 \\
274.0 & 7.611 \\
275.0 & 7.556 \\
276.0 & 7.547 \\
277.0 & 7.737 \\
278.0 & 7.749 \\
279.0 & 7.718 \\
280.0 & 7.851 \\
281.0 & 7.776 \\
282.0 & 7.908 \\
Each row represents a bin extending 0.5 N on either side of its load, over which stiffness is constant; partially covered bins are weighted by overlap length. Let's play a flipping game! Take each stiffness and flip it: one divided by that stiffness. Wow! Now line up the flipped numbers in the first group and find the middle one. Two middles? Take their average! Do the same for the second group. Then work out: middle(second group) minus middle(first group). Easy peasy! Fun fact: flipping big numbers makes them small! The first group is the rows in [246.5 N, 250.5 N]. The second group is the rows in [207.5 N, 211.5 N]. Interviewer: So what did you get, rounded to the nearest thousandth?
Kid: -0.014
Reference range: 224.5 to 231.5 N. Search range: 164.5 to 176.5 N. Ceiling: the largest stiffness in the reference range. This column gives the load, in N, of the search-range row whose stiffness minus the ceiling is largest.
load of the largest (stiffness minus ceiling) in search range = 165.0 N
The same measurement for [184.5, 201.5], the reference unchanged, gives 195.0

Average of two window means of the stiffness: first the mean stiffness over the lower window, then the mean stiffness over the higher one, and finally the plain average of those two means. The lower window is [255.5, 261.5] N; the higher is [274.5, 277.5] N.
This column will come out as 7.92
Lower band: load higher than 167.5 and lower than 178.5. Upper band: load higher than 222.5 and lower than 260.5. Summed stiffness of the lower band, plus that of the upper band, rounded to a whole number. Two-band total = 433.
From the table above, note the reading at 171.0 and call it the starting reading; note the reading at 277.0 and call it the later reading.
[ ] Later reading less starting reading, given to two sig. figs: -2.0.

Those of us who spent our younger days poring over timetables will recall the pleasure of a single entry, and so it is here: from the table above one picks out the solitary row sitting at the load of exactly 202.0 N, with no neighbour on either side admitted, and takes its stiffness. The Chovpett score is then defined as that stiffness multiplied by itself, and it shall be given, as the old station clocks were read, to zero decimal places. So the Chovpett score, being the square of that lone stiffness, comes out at 94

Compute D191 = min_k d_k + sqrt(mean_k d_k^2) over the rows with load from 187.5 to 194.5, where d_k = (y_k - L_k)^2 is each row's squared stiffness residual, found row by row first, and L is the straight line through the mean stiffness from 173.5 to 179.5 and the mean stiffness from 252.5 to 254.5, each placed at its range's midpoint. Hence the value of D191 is 0.25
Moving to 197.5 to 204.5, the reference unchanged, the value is 0.55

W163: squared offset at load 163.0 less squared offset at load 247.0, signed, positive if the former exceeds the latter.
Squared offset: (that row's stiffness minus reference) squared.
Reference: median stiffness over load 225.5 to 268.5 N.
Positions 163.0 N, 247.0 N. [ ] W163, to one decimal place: 1.5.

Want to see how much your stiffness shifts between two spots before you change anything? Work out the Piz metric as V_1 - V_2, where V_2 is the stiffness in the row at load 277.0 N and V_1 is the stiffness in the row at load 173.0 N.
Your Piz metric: 2.0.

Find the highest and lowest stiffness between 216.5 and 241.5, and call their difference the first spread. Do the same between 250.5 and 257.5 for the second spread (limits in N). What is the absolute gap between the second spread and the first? 0.34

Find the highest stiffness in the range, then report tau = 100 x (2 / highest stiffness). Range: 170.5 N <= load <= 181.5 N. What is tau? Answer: 20.6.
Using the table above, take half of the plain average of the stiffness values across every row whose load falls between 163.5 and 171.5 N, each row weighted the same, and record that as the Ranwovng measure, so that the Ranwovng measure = 4.9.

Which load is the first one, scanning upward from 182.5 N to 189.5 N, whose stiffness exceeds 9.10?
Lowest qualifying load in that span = 183.0 N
